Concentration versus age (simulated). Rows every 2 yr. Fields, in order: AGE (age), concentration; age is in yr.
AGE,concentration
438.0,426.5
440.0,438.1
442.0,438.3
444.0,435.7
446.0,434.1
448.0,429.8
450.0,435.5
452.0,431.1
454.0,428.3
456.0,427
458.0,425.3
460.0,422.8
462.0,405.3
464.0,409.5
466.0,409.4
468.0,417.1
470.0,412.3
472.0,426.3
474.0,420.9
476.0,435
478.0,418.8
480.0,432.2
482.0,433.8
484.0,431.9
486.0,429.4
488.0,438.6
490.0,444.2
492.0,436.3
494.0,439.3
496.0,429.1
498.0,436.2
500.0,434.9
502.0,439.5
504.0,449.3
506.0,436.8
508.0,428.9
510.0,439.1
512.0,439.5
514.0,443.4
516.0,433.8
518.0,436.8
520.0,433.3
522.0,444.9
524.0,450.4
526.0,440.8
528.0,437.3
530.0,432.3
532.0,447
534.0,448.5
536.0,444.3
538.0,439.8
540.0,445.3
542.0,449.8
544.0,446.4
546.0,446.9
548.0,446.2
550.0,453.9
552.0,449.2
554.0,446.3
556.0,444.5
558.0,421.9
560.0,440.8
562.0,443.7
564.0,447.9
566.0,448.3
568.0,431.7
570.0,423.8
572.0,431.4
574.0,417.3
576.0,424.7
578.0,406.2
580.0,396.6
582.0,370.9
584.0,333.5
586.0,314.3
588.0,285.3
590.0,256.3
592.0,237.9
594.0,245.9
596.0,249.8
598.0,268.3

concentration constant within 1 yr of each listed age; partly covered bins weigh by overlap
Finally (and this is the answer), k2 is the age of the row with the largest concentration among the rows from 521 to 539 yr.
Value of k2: 524.0 yr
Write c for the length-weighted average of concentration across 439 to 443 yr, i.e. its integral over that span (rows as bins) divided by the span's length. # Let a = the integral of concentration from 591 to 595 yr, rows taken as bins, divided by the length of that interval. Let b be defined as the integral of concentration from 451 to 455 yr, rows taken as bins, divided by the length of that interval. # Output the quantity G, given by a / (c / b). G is 237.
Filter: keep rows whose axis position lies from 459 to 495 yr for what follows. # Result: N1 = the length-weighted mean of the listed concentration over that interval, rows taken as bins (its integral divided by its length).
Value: 426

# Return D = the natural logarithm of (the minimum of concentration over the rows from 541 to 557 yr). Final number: 6.10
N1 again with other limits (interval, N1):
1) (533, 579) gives 439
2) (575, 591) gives 348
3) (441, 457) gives 432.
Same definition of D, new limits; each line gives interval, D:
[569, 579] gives 6.01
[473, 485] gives 6.04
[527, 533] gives 6.07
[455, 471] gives 6.00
